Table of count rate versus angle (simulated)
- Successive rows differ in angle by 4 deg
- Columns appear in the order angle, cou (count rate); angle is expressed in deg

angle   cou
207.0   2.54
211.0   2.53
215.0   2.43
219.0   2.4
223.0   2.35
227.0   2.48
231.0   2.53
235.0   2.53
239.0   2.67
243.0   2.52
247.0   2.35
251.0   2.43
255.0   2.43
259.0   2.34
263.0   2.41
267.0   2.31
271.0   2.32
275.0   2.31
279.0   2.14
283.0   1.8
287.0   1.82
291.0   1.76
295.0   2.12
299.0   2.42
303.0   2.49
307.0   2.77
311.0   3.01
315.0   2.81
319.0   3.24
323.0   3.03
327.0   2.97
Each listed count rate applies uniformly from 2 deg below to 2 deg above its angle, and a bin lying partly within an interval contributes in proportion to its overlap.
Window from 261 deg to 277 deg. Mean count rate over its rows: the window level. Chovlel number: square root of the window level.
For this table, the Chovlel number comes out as 1.53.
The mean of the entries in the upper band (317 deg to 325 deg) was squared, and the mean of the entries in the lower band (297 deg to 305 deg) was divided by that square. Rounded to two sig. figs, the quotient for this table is 0.25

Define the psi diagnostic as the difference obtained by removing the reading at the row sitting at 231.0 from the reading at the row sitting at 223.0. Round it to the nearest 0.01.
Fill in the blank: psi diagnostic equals -0.18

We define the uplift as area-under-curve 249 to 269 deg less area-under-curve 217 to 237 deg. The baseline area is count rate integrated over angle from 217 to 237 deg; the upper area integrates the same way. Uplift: -1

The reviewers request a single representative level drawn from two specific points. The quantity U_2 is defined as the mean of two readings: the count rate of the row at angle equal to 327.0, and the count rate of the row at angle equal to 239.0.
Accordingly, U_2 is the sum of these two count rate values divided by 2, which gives 2.82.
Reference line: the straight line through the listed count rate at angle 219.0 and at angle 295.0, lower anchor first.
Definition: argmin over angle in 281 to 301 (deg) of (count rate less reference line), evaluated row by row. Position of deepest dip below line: 291.0 deg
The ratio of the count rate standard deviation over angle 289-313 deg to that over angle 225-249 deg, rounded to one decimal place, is 4.3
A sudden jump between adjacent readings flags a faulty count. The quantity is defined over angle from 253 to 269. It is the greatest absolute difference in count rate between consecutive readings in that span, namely 0.10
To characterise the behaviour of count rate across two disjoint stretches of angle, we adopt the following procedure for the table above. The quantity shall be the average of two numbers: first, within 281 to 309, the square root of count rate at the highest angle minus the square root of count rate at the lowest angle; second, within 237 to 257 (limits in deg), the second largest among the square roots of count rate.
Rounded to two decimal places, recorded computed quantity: 0.96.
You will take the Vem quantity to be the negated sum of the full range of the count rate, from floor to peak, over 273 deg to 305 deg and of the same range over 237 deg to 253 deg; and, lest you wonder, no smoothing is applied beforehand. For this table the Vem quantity -1.05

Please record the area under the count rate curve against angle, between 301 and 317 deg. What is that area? 44.3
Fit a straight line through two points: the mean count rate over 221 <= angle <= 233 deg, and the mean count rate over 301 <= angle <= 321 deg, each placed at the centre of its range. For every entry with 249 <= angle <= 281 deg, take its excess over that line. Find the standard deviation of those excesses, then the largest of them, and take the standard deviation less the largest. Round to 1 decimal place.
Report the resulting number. 0.3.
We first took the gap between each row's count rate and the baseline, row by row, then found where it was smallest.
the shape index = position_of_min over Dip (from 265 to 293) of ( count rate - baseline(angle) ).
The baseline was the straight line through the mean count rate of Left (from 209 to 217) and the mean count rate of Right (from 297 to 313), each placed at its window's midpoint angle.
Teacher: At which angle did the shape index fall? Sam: 291.0 deg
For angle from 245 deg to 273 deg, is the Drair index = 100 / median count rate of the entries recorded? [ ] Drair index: 43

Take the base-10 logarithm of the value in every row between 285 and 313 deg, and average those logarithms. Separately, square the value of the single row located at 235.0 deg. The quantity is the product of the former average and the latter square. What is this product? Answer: 2.32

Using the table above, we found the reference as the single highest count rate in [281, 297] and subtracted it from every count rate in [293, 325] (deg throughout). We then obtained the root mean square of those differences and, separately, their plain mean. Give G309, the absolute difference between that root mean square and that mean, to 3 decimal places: 0.091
